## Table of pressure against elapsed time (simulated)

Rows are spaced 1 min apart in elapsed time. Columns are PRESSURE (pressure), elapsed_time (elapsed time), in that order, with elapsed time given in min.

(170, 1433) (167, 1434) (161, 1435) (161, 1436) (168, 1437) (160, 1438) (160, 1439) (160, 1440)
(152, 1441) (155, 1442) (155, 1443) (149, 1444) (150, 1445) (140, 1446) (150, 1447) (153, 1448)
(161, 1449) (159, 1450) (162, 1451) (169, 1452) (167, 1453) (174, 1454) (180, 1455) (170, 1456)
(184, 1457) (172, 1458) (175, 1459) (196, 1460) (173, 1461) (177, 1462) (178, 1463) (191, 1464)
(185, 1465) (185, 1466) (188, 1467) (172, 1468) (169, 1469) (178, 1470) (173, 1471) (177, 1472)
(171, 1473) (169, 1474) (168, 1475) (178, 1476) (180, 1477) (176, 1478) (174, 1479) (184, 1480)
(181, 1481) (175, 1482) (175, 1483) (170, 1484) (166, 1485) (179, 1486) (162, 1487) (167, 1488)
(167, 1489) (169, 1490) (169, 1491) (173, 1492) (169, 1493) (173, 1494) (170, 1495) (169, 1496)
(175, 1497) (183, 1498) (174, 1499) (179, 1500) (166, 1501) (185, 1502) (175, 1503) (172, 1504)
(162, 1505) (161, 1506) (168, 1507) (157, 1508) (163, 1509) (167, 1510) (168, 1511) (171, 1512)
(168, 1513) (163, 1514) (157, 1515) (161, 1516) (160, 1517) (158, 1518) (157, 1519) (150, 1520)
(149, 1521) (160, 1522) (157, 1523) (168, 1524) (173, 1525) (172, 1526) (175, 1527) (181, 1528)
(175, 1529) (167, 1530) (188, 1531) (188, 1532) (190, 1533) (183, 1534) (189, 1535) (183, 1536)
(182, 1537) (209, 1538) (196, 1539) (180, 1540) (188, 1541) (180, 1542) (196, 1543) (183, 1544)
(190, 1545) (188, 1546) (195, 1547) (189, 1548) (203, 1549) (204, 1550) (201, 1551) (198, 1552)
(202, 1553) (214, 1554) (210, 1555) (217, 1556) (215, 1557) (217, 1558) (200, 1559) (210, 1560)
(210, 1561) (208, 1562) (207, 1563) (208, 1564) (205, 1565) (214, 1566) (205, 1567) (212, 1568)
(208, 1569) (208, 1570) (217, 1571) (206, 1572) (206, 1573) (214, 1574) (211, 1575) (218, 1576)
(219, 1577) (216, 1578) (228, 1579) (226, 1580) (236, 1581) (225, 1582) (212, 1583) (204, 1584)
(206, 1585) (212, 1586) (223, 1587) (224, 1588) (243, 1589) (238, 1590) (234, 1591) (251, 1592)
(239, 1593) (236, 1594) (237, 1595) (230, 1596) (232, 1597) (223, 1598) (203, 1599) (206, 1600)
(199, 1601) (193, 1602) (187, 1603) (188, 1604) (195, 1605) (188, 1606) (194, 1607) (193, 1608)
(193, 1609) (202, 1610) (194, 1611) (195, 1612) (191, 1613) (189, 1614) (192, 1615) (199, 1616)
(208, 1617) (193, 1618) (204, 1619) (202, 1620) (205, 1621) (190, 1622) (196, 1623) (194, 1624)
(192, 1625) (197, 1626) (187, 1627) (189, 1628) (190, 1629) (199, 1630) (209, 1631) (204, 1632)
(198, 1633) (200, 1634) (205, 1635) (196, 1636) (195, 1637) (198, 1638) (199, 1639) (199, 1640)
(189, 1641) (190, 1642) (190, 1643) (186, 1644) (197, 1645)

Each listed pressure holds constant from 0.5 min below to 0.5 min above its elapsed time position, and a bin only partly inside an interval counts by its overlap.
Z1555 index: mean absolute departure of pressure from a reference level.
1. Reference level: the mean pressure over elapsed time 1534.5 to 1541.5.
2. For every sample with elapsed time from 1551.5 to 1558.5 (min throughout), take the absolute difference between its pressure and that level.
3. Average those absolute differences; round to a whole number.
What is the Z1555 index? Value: 21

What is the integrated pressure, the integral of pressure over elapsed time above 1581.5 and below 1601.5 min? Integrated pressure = 4477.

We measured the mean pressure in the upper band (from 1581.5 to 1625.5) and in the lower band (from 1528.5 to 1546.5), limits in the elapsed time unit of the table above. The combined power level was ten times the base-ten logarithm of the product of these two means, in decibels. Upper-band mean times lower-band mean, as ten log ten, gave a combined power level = 45.89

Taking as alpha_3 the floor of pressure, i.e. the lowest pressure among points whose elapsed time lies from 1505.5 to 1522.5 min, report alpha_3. 149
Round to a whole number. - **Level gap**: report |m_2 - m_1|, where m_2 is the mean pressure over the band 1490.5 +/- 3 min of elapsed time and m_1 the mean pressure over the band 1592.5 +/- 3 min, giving 70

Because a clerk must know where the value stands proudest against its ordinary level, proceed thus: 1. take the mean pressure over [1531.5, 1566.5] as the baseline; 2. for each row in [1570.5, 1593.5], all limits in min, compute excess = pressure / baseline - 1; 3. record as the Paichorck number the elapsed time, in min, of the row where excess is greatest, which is 1592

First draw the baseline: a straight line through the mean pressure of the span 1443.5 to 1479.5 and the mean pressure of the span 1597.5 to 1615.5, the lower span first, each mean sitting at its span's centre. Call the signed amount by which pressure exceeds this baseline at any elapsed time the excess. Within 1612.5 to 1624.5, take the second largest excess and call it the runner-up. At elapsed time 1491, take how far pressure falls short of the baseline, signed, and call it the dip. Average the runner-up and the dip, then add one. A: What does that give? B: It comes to 8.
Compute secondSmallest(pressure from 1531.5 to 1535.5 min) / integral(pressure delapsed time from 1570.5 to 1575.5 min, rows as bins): 0.18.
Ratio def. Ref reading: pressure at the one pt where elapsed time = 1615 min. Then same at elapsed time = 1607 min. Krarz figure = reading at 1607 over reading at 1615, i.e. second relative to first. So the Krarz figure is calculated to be 1.01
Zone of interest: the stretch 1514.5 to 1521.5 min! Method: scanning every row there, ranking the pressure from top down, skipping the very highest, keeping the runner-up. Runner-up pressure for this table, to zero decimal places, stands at 160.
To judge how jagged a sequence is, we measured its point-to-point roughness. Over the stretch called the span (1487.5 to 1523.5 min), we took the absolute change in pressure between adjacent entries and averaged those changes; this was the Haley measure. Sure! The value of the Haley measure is 5.1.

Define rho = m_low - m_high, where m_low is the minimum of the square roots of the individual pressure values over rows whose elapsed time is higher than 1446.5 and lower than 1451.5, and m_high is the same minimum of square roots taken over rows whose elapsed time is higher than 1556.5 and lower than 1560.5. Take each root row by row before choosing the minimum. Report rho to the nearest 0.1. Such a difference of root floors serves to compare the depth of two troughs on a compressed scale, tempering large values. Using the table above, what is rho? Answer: -1.9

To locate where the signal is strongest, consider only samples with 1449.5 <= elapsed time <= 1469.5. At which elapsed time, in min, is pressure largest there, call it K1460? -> 1460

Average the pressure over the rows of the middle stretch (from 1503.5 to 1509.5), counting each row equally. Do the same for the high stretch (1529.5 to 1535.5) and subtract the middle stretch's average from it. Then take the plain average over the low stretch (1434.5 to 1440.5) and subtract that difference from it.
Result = 141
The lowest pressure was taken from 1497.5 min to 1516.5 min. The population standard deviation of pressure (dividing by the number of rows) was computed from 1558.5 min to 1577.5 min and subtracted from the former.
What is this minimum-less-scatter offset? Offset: 152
